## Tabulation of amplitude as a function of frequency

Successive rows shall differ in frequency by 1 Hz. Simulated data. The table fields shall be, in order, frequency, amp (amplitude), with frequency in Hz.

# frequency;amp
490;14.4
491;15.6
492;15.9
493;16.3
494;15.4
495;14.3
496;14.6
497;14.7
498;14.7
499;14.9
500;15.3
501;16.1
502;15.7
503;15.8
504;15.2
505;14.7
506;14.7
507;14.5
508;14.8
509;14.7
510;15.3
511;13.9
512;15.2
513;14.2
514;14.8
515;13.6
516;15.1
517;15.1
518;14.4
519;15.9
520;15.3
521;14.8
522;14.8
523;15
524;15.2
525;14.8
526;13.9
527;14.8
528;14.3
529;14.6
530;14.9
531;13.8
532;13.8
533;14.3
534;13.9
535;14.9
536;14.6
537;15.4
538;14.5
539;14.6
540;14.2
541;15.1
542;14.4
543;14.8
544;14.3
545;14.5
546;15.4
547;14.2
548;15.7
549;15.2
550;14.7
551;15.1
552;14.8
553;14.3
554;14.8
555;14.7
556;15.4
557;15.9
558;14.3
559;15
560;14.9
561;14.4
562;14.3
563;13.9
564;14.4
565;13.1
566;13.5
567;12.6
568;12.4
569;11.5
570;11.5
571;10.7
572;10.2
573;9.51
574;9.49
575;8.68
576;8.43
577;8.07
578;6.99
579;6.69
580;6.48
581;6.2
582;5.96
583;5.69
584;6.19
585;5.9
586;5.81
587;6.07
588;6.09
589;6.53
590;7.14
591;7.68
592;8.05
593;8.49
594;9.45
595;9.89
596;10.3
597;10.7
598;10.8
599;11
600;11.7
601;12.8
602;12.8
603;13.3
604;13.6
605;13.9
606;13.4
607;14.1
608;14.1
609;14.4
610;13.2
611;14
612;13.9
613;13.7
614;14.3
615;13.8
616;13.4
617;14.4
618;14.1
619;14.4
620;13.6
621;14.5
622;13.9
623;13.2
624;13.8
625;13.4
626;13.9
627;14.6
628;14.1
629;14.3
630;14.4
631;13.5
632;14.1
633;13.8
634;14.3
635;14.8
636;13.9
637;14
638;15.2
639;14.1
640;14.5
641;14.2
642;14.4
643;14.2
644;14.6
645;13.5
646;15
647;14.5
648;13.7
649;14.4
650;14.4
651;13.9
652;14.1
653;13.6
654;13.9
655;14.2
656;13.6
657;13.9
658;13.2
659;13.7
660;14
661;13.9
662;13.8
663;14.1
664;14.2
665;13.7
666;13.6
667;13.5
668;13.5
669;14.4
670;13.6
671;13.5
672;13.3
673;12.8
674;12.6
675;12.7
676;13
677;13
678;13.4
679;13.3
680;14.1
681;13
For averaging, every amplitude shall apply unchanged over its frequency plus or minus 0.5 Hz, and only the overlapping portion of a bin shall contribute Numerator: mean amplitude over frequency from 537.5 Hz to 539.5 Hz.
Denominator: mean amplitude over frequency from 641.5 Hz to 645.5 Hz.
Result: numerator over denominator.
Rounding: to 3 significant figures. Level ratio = 1.03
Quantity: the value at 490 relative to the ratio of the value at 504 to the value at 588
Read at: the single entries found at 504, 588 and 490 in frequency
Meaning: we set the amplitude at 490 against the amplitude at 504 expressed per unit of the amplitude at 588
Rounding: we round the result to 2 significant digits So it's 5.8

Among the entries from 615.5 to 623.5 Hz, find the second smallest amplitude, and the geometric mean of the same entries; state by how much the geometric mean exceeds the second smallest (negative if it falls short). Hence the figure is 0.5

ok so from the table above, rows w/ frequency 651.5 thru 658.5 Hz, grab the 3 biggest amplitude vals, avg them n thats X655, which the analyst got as 14.1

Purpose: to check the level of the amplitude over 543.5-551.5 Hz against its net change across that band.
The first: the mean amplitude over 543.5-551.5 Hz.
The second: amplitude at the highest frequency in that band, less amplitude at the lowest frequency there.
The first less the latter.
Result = 14.1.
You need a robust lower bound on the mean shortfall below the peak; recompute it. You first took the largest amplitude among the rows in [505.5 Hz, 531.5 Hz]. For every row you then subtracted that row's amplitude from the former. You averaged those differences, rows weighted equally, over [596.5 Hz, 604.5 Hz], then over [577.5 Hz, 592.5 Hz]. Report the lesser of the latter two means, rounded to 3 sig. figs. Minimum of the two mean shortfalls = 3.81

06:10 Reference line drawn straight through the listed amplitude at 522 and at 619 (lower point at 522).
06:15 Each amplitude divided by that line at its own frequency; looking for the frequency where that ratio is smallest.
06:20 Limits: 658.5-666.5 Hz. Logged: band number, 666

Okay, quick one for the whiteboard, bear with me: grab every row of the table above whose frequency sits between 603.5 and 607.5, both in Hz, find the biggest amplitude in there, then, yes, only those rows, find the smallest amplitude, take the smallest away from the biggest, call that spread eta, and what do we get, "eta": 0.70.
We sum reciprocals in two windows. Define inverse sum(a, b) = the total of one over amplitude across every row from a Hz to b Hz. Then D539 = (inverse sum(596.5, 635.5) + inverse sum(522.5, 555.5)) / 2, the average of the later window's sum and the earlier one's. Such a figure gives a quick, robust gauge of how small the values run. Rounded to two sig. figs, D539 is 2.6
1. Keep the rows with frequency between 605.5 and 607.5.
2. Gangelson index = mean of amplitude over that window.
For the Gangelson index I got 13.75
